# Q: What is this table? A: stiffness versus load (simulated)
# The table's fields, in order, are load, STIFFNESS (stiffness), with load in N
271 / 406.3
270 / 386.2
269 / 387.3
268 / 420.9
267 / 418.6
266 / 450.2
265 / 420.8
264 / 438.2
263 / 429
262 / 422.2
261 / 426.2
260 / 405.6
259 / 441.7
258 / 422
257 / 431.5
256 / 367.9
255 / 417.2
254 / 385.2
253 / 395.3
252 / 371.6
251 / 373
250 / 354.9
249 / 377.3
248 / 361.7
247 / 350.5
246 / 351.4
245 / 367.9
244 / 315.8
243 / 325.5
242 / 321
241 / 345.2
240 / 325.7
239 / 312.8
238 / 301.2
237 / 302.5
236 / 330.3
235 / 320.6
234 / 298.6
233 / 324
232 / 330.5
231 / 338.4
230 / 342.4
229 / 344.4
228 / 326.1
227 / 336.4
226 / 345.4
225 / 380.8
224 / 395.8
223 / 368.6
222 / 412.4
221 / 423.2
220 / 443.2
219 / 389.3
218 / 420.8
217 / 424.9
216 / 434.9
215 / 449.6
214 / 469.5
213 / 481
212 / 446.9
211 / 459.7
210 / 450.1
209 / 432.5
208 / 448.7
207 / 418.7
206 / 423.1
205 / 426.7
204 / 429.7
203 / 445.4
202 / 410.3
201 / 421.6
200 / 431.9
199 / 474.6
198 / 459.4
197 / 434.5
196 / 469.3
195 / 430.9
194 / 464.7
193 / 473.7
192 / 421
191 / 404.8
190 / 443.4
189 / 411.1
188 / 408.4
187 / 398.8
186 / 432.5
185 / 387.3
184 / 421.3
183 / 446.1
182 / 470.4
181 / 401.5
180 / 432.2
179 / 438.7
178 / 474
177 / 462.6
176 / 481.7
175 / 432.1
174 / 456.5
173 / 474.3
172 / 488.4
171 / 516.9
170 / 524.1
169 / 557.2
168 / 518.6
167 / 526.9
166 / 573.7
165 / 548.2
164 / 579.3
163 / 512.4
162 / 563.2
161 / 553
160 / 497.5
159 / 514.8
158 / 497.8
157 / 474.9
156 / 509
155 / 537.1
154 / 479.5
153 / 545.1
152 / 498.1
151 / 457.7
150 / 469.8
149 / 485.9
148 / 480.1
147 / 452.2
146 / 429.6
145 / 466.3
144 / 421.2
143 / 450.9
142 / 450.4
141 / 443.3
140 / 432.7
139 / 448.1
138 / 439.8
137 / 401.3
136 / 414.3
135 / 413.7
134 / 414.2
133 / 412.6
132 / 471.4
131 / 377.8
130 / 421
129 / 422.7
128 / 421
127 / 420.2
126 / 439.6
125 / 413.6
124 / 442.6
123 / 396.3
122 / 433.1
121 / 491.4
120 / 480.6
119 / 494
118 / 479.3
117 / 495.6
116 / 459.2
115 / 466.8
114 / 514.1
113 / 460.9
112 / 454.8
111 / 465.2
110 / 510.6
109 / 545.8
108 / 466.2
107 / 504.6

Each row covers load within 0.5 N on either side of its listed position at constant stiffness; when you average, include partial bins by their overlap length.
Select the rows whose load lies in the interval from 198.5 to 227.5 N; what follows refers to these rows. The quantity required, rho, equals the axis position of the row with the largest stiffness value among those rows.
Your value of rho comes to 213 N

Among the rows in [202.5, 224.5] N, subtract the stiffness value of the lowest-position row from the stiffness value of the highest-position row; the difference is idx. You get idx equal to -50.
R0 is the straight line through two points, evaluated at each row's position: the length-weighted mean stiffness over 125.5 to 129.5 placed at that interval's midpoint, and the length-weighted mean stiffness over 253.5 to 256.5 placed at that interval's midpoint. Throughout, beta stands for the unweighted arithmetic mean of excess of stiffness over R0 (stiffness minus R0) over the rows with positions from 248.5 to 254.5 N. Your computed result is -15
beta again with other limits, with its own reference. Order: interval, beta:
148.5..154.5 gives 70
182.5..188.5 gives 6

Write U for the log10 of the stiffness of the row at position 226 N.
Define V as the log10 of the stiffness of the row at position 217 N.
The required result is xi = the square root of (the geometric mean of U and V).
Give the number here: 1.61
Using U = 2.54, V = 2.63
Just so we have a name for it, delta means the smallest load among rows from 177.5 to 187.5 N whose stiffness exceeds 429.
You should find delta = 178 N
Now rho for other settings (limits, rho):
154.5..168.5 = 164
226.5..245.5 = 245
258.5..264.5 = 259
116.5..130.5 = 117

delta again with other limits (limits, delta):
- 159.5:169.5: 160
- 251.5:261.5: 257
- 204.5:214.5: 208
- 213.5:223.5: 214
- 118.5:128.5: 119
